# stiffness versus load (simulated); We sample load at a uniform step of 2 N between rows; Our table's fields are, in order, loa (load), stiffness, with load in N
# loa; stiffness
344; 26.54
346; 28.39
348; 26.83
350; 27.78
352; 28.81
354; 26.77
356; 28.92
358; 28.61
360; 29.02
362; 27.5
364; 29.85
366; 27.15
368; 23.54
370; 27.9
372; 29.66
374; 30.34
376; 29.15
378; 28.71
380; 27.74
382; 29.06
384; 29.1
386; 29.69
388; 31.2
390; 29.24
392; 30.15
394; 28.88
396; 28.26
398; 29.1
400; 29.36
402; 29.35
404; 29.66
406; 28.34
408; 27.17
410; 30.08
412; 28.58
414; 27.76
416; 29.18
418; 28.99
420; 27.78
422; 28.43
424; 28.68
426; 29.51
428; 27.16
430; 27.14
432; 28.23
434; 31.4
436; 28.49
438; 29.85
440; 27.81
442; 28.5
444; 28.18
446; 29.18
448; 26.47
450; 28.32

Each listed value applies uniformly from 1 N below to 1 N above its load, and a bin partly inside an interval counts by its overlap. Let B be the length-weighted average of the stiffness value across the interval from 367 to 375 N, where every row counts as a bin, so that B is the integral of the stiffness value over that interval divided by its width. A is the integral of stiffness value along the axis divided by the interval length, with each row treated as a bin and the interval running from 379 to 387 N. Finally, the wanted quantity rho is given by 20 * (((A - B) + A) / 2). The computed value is 299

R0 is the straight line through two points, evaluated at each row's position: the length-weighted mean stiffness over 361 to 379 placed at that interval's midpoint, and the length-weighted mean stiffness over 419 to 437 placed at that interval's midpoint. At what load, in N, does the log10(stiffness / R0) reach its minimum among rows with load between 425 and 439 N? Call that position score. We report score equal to 430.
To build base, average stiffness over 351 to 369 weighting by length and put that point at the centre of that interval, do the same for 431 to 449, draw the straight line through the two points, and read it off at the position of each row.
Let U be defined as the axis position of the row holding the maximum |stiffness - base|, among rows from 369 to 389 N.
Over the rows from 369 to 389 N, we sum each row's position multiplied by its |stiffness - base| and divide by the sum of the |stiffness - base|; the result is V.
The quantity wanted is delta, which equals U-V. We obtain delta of 7.5 N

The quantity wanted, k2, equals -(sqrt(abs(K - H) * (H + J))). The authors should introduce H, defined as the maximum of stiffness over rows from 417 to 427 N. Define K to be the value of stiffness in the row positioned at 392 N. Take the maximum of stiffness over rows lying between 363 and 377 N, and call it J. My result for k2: -6.2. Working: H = 29.51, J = 30.34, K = 30.15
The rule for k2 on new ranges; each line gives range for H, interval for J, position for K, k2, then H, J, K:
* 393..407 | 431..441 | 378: -7.6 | 29.66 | 31.4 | 28.71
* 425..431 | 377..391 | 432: -8.8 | 29.51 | 31.2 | 28.23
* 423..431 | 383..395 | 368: -19.0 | 29.51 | 31.2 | 23.54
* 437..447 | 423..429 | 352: -7.9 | 29.85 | 29.51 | 28.81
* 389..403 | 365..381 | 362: -12.7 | 30.15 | 30.34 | 27.5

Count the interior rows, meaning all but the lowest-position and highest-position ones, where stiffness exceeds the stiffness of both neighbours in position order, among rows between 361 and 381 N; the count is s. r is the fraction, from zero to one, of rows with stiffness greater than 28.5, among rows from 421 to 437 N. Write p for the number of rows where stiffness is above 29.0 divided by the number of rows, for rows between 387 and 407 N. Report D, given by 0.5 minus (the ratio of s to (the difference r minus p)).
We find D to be 7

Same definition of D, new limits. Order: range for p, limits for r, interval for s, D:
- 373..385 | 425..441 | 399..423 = 11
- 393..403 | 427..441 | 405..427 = 7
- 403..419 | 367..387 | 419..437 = -6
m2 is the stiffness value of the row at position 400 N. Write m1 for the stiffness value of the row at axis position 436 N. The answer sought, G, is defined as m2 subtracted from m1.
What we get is -0.9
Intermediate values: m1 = 28.49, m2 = 29.36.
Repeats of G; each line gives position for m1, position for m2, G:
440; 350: 0.0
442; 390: -0.7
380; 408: 0.6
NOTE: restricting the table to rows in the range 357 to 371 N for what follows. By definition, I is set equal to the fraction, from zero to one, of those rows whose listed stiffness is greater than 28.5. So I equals 0.43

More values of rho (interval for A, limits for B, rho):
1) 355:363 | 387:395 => 272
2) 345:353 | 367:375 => 280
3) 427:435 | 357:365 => 282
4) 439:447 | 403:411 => 280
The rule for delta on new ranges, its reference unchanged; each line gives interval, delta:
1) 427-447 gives -0.8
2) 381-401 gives -1.9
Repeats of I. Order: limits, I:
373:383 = 0.80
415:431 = 0.50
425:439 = 0.43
